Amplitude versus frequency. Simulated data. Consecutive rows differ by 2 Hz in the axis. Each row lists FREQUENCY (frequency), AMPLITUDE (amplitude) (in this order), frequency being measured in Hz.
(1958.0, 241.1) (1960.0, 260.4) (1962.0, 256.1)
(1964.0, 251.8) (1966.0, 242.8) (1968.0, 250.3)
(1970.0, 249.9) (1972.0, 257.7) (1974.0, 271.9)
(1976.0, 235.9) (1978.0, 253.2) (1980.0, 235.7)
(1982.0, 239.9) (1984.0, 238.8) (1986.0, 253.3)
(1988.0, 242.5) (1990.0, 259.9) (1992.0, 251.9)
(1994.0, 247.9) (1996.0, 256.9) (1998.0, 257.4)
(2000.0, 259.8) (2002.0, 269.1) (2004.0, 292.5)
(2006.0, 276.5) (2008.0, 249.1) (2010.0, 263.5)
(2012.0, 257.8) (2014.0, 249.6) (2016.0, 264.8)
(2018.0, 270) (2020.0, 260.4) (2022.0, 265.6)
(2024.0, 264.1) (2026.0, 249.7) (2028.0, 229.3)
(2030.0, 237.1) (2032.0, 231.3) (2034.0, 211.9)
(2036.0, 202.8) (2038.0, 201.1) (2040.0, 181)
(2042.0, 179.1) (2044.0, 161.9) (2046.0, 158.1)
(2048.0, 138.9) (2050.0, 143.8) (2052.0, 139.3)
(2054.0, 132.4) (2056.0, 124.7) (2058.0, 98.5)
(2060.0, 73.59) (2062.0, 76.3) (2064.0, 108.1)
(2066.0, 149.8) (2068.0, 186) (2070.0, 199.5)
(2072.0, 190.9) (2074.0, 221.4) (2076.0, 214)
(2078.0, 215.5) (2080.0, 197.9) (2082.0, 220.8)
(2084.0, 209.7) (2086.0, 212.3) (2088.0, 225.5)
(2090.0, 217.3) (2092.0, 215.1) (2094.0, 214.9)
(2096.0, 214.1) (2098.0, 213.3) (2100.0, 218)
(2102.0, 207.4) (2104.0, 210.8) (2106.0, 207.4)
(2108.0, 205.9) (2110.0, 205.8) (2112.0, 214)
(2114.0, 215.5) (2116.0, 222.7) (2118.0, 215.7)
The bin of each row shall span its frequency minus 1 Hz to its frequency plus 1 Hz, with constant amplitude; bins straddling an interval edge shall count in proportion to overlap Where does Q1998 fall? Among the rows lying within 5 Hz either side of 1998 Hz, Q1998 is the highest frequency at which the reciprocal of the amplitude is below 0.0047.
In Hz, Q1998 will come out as 2002.0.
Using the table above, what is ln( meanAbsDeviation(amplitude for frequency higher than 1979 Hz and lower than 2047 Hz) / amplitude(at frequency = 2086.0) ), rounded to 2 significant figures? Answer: -2.2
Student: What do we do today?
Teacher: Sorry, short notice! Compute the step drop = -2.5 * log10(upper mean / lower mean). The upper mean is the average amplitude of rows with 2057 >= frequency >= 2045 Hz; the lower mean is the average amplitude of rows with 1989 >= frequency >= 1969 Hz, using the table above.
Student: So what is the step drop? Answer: 0.6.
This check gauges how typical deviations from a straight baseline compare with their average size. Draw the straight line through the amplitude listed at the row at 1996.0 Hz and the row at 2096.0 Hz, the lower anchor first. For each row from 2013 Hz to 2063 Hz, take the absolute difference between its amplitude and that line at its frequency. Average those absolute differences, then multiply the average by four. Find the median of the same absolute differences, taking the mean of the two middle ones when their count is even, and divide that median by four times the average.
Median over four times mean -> 0.17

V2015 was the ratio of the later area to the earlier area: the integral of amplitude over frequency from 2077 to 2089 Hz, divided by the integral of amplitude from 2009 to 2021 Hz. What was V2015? 0.82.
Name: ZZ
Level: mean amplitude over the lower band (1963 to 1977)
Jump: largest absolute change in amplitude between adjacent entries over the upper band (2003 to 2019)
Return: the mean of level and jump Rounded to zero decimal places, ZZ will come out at 139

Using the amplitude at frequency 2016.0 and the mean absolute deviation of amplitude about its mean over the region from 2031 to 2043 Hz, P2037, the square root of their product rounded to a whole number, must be 61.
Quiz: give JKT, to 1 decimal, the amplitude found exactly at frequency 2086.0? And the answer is 212.3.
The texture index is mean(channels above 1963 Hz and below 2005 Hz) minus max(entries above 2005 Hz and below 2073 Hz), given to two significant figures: -23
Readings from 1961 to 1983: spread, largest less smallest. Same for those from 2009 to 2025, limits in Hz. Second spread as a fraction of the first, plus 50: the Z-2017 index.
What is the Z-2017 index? 50.6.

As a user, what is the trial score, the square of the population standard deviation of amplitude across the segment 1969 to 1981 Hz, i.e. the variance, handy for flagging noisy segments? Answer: 158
